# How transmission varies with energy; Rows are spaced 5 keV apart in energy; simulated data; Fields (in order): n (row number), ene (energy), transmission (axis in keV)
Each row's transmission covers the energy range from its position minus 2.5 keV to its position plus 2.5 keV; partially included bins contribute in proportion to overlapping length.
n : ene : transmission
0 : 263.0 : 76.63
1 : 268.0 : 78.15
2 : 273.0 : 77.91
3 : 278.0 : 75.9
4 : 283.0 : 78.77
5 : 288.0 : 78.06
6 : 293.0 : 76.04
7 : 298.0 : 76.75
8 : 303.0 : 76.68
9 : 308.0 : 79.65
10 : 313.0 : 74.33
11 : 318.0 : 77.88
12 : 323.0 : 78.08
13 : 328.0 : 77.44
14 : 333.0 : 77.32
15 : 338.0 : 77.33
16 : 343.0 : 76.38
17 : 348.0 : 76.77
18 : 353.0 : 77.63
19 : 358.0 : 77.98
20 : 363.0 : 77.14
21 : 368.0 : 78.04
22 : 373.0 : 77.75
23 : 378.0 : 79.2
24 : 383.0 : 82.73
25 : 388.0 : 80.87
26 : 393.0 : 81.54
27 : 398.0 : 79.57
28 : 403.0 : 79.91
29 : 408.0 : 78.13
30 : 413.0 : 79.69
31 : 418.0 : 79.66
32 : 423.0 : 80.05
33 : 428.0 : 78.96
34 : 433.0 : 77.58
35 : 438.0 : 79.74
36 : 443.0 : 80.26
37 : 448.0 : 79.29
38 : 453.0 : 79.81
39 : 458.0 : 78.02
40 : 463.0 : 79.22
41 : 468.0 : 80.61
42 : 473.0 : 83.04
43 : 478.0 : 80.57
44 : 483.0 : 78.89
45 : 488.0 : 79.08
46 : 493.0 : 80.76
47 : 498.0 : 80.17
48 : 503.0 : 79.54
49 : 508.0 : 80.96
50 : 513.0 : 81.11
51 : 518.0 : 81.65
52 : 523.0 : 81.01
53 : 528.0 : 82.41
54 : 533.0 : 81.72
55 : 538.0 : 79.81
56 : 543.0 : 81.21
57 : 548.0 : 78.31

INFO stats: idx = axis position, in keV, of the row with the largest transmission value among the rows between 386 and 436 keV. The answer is 393.0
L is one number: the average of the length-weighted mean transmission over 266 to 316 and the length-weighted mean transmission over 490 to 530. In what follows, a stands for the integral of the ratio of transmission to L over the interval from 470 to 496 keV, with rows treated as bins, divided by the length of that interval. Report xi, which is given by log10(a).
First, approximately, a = 1.02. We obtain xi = 0.0076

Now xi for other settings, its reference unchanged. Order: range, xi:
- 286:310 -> -0.0094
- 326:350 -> -0.0112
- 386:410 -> 0.0052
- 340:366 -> -0.0104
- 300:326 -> -0.0097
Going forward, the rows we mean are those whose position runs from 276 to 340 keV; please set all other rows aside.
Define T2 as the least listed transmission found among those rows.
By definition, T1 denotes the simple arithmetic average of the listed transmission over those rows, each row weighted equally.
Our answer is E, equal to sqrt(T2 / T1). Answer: 0.981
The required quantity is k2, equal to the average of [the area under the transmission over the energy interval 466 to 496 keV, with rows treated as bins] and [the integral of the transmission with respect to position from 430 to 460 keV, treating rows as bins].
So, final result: 2394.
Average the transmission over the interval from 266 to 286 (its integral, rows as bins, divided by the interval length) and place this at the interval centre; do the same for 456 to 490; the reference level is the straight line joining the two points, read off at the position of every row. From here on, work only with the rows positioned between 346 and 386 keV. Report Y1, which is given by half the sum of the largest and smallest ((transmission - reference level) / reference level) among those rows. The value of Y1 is 0.013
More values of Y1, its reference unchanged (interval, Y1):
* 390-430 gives 0.009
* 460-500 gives 0.012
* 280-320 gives -0.014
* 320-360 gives -0.014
